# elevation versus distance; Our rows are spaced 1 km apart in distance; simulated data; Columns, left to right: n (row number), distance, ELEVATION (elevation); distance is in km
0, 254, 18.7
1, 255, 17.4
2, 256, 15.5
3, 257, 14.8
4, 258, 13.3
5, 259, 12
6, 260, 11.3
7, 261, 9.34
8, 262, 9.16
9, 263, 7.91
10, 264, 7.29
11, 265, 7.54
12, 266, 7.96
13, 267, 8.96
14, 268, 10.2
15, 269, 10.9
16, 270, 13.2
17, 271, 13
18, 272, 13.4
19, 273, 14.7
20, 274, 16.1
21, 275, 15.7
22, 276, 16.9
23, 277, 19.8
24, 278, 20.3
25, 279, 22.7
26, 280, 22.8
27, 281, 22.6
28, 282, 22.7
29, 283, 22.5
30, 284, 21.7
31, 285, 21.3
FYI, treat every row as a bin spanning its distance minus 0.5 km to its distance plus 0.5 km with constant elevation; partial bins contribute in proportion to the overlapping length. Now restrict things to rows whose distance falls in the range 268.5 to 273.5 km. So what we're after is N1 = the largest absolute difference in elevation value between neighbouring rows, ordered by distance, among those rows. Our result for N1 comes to 2.3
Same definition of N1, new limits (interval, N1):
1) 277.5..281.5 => 2.4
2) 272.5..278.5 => 2.9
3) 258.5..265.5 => 2.0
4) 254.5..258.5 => 1.9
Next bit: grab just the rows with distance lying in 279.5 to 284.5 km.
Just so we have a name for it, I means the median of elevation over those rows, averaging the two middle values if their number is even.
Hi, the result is 23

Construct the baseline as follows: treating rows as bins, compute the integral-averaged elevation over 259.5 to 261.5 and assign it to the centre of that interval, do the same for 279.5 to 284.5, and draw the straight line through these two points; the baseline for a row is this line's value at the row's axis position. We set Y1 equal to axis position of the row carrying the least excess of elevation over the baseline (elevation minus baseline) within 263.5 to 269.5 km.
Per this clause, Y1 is 266 km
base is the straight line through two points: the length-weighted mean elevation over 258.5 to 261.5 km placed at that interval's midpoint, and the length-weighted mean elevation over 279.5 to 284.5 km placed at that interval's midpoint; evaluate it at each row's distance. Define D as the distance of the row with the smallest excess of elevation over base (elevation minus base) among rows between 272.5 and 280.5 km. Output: 275 km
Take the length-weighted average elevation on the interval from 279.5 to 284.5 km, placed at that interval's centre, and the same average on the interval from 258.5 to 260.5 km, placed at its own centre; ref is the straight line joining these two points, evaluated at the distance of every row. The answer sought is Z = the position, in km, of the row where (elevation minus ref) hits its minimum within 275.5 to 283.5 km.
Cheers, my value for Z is 276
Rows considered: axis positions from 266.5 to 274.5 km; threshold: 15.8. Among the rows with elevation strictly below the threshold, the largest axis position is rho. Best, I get 273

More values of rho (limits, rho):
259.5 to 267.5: 267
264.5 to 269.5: 269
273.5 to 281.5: 275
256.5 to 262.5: 262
